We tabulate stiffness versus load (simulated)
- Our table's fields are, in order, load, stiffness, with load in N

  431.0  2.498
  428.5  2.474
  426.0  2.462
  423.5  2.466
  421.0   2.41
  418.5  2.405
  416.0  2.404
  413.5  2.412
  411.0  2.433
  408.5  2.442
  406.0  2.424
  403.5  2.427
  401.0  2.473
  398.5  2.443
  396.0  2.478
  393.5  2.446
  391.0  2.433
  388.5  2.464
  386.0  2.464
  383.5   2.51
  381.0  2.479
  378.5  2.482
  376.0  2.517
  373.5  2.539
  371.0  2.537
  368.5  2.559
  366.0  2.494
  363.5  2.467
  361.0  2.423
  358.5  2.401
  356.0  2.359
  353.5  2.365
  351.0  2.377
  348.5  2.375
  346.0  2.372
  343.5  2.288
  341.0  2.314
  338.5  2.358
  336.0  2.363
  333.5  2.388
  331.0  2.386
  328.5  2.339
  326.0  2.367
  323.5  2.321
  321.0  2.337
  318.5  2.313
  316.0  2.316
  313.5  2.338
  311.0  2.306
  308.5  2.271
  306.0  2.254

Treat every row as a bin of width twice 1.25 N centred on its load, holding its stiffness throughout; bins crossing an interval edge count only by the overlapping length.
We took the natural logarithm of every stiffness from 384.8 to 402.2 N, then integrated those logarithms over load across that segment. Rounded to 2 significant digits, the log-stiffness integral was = 16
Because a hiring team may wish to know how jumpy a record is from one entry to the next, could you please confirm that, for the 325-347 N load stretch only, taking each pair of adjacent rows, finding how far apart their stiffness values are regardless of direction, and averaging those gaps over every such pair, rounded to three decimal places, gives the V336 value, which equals 0.033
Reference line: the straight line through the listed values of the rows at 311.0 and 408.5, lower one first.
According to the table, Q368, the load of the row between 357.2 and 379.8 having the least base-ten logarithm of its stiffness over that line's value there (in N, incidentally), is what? 358.5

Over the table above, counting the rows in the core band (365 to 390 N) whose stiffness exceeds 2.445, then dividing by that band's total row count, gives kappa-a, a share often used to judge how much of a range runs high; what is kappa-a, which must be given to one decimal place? 1.0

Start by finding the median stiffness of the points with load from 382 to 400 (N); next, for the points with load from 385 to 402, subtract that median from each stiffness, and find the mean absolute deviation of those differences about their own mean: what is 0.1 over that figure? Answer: 7.0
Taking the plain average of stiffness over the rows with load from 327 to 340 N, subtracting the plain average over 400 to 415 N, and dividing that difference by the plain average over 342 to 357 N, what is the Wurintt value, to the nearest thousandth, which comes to -0.029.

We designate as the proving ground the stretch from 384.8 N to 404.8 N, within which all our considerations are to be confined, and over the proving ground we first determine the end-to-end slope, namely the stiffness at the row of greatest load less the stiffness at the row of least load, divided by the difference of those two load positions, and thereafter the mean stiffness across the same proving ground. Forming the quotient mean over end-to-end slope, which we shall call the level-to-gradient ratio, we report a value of -1160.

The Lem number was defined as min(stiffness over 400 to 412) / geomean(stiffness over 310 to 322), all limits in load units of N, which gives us 1.04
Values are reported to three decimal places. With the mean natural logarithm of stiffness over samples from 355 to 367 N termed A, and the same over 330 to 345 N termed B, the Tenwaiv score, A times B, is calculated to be 0.758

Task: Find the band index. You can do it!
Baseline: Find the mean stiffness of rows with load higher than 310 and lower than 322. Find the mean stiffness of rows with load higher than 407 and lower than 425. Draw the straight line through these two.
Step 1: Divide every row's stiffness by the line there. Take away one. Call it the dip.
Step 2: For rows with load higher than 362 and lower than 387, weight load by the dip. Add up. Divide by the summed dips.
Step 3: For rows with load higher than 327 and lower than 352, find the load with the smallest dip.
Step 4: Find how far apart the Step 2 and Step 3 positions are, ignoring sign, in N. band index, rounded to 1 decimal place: 30.3 N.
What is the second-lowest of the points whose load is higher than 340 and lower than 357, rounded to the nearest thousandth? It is 2.314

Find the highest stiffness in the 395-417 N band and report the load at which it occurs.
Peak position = 396.0 N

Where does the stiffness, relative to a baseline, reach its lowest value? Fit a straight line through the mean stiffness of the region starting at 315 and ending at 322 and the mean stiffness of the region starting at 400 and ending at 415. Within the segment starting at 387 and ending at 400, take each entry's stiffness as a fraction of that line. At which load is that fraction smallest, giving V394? 391.0 N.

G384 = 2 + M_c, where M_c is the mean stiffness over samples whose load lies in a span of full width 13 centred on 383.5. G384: 4.480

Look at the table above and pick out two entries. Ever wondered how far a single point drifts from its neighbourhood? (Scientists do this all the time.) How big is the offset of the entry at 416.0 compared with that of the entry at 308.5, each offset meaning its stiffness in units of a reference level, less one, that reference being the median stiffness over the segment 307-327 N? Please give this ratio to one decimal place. -1.8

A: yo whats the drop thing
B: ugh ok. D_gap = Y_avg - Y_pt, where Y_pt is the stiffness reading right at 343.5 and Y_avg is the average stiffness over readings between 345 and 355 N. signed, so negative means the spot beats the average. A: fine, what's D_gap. 0.084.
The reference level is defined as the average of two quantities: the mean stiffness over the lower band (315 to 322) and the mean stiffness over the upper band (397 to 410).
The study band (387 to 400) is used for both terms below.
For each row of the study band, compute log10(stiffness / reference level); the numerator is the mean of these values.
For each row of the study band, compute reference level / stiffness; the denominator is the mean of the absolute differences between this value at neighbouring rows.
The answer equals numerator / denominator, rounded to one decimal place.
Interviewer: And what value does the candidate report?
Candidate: 1.2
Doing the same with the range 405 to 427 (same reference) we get 1.4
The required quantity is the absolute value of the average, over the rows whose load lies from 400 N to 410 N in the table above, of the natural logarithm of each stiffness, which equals 0.89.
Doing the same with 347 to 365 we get 0.87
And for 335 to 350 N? 0.85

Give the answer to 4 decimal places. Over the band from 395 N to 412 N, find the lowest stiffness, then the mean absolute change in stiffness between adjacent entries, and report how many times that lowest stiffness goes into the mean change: 0.0097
